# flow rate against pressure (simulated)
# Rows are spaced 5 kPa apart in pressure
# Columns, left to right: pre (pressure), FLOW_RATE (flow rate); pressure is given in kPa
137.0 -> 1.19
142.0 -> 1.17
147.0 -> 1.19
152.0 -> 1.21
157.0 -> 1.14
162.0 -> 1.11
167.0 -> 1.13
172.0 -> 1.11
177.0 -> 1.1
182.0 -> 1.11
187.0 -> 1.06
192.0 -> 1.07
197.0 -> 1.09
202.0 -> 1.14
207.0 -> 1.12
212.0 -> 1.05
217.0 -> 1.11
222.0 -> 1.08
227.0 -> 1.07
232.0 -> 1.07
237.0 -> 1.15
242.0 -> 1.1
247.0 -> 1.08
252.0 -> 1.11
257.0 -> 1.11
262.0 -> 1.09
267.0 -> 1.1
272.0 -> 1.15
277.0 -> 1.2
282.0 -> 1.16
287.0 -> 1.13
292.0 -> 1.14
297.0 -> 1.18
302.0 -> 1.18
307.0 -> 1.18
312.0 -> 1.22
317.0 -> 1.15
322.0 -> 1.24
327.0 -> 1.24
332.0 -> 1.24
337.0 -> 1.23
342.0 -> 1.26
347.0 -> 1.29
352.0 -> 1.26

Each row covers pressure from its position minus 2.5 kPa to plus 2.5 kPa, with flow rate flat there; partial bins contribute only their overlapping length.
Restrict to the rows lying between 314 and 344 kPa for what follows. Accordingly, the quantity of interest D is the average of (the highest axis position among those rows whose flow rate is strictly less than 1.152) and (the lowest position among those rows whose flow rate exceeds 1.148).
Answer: 317.0 kPa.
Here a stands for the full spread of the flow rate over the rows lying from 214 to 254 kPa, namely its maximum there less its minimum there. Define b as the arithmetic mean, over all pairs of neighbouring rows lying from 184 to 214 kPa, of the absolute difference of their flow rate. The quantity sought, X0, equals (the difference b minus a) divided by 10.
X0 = -0.005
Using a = 0.08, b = 0.034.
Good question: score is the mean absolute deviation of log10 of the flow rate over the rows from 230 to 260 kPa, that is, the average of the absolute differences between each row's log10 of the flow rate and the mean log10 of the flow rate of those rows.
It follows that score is 0.0079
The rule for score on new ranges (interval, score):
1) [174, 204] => 0.0086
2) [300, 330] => 0.0115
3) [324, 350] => 0.0064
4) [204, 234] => 0.0084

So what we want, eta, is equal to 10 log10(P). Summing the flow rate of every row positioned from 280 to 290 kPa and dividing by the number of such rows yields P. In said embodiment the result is 0.59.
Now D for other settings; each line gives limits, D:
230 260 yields 247.0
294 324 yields 307.0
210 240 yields 237.0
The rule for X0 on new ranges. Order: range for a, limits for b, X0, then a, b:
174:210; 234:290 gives -0.005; 0.08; 0.030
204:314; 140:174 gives -0.014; 0.17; 0.030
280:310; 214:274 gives -0.002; 0.05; 0.027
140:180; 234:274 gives -0.008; 0.11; 0.026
